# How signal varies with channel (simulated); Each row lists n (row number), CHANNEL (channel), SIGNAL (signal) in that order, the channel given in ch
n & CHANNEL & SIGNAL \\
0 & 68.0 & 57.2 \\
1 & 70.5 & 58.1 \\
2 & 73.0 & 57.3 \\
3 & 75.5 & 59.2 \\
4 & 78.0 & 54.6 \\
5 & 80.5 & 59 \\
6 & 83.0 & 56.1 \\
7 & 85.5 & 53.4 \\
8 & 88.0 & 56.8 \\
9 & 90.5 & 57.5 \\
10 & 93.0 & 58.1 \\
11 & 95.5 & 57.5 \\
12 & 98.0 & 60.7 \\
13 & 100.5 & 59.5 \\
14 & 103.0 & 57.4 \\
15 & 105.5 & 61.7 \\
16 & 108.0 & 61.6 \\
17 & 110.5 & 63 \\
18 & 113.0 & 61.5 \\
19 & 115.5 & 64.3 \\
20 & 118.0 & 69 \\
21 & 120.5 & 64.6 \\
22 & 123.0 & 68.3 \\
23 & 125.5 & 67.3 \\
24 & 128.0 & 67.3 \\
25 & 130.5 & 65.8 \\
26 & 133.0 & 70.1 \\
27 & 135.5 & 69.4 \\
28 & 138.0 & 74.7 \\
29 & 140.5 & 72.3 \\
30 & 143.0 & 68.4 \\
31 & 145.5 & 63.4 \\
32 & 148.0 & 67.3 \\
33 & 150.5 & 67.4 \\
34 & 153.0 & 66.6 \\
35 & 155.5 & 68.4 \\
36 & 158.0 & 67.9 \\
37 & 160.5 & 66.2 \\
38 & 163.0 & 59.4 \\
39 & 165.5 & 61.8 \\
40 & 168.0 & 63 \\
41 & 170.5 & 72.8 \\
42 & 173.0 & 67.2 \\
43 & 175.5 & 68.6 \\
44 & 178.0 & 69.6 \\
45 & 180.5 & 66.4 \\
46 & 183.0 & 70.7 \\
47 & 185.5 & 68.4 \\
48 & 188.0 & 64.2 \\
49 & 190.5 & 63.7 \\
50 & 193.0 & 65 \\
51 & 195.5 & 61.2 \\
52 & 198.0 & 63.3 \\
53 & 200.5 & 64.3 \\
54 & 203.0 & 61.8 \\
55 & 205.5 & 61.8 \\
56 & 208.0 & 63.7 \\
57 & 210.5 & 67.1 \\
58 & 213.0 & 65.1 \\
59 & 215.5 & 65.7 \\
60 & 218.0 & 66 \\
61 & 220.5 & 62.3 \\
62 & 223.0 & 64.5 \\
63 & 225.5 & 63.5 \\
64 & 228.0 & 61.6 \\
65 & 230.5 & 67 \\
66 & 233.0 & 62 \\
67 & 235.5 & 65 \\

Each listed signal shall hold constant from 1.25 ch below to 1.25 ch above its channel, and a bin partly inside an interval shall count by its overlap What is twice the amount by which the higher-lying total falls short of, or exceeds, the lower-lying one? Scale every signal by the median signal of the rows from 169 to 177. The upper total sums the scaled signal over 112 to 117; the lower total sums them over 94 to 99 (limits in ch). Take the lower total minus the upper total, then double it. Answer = 0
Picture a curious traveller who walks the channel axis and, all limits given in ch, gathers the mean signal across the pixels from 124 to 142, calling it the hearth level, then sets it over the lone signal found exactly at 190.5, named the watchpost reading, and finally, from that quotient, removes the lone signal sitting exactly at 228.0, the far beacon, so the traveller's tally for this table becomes -61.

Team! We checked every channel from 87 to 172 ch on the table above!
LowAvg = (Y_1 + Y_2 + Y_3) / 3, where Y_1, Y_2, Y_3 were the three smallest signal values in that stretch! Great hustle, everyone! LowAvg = 57.2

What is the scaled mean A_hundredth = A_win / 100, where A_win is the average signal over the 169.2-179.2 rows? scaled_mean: 0.70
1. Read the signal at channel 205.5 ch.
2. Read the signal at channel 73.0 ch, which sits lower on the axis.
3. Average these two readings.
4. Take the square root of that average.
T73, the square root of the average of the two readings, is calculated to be 7.72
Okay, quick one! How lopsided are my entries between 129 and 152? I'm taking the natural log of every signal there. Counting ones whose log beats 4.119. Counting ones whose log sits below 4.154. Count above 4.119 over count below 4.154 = 9.0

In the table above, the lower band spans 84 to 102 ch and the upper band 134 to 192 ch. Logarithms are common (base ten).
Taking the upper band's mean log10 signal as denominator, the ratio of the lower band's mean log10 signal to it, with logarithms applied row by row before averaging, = 0.96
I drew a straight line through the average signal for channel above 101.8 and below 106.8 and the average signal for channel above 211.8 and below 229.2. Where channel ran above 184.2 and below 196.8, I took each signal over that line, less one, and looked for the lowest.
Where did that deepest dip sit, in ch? 195.5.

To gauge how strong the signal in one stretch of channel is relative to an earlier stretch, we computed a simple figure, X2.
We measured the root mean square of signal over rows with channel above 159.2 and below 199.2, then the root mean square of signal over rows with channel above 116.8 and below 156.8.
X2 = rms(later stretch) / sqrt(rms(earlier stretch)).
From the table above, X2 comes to 8.0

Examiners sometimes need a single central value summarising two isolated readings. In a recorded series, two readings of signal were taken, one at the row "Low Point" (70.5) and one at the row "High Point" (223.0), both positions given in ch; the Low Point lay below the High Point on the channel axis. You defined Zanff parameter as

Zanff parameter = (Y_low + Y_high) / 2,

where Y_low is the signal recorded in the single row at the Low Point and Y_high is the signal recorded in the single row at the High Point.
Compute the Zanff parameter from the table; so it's 61.3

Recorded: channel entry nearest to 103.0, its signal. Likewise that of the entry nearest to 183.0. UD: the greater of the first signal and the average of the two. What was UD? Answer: 64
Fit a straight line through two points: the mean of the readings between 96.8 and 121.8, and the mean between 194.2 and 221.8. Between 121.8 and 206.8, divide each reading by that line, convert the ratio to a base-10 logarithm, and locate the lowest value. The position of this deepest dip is 163.0 ch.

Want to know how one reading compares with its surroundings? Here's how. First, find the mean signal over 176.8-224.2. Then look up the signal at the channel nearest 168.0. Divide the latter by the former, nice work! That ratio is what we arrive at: 0.97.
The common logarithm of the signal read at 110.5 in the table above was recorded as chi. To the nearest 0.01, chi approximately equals 1.80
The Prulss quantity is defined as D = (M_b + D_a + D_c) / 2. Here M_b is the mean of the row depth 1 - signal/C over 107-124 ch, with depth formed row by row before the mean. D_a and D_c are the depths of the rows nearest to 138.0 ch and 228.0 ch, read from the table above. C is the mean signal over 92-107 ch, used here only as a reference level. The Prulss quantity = -0.20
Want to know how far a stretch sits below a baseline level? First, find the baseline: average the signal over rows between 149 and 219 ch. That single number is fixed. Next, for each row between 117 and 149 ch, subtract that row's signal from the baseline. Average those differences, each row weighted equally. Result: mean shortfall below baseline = -2.7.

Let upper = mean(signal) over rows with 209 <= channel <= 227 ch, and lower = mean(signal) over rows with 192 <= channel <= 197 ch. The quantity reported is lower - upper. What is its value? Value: -2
